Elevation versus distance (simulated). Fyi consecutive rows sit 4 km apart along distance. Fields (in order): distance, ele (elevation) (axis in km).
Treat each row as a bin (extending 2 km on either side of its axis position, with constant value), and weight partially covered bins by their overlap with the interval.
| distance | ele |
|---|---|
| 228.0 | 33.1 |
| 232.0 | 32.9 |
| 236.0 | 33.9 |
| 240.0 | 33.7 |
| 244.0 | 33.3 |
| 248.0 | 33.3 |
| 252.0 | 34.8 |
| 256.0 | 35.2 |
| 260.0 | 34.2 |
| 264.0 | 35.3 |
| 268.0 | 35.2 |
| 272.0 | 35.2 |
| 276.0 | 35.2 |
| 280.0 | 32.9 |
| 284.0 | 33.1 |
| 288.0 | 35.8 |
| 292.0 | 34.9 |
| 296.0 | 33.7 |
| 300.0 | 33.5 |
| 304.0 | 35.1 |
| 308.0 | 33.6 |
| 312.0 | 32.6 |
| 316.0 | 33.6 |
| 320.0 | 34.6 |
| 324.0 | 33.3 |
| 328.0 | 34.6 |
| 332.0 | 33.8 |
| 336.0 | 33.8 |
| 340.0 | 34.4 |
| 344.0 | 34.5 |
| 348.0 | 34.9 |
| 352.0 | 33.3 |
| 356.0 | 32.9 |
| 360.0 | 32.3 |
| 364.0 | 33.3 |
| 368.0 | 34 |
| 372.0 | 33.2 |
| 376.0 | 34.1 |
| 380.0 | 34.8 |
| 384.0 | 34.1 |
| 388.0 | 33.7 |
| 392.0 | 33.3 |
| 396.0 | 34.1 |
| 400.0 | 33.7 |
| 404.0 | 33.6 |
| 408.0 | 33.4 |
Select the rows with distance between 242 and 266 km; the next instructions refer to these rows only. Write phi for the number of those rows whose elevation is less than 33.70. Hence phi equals 2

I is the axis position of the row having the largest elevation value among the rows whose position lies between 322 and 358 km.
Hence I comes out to 348.0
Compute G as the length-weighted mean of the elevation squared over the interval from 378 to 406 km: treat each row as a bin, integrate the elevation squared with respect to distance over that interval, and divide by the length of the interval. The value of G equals 1149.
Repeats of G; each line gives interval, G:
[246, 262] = 1182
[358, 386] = 1135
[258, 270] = 1218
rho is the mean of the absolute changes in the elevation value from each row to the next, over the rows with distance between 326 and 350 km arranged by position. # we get 0.4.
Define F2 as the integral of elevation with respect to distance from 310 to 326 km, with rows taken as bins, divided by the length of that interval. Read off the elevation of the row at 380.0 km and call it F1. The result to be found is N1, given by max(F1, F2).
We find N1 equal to 34.8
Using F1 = 34.8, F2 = 33.5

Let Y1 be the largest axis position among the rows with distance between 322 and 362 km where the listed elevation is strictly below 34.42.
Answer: 360.0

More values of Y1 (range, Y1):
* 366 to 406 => 404.0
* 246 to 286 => 284.0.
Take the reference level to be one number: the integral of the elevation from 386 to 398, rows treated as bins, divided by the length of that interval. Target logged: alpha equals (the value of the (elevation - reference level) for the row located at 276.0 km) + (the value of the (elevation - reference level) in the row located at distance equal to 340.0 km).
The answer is 2.2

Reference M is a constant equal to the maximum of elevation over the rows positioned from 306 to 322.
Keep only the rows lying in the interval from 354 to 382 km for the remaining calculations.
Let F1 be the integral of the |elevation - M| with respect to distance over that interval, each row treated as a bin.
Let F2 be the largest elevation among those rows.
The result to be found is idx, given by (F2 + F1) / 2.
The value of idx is 33.4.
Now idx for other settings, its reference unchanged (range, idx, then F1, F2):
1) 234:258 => 27.6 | 20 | 35.2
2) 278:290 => 26.7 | 18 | 35.8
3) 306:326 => 27.9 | 21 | 34.6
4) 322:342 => 23.5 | 12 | 34.6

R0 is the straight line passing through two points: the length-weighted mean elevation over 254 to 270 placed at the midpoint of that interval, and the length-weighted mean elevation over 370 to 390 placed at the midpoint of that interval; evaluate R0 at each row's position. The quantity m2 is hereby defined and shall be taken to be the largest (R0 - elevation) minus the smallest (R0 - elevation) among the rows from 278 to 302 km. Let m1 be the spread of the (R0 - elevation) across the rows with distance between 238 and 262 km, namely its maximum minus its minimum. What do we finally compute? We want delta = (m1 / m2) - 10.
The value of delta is -9.33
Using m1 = 2.0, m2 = 2.97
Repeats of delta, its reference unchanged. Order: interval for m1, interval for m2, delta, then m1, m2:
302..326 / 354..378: -8.74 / 2.4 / 1.93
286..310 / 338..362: -9.12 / 2.2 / 2.50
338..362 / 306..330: -8.83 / 2.5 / 2.13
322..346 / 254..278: -8.79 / 1.4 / 1.13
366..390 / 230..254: -9.19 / 1.7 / 2.07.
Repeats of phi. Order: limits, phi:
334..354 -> 1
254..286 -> 2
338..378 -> 5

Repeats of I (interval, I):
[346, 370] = 348.0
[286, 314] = 288.0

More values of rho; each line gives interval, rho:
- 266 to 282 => 0.8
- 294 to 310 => 1.1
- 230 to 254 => 0.6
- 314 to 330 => 1.2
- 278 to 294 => 1.3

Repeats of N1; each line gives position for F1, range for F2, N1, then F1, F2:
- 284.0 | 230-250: 33.4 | 33.1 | 33.4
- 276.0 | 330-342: 35.2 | 35.2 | 34.0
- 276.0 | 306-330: 35.2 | 35.2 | 33.7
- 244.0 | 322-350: 34.2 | 33.3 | 34.2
